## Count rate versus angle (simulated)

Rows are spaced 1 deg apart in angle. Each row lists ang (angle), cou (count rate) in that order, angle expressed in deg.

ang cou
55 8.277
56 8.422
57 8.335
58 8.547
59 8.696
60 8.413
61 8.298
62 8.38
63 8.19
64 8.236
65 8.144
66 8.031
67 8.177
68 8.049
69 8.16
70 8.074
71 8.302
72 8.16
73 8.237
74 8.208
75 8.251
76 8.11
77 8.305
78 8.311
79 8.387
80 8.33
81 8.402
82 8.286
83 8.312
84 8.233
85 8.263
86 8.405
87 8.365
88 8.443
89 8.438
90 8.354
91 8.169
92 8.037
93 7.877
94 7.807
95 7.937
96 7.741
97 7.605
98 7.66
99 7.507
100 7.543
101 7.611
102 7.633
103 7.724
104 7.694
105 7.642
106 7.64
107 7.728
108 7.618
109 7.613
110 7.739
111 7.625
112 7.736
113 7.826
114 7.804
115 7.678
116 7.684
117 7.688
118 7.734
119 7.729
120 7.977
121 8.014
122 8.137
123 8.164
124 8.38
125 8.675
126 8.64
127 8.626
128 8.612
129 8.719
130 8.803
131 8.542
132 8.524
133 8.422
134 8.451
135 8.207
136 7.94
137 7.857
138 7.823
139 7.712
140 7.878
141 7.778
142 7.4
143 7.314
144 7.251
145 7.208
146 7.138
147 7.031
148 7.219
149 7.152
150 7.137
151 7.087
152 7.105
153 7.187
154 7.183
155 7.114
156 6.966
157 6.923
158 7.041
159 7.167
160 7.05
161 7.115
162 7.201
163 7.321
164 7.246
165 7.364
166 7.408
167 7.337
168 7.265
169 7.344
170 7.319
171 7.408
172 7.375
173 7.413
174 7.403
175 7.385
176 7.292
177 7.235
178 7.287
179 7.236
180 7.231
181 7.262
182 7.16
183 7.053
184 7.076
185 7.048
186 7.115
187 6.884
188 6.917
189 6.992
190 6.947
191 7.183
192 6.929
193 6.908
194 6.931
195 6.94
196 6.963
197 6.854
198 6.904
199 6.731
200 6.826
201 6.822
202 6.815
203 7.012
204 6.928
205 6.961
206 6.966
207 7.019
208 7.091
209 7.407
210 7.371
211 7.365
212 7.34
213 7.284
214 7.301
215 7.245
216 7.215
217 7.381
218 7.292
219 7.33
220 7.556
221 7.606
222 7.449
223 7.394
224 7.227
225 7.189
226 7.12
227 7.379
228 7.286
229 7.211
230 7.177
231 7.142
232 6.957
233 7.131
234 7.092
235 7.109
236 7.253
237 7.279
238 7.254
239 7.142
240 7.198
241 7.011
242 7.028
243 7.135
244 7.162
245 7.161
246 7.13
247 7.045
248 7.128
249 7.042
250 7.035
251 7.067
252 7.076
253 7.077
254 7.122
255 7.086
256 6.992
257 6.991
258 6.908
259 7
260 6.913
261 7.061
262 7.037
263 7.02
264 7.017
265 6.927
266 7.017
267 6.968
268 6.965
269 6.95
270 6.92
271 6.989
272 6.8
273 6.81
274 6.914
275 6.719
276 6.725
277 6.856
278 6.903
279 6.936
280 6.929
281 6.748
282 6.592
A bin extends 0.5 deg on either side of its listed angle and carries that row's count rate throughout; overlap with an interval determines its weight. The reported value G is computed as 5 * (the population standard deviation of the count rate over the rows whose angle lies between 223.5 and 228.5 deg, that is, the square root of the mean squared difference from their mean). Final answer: 0.44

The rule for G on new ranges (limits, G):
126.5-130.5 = 0.39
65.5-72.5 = 0.43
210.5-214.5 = 0.16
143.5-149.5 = 0.36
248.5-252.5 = 0.08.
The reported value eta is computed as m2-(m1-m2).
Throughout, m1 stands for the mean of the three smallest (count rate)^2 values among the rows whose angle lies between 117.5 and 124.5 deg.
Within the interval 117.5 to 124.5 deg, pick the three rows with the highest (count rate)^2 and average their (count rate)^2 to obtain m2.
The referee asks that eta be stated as 74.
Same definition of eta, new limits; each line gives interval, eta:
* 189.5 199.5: 52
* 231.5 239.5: 56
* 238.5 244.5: 53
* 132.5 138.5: 78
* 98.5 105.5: 61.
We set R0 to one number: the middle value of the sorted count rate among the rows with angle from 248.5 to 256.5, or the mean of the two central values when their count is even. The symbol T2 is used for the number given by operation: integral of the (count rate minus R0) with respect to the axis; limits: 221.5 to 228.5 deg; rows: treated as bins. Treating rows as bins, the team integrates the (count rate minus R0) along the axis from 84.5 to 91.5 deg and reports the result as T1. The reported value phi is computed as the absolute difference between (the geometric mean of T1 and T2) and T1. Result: 5.2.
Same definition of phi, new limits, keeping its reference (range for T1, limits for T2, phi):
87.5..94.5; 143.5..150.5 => 5.4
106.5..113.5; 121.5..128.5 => 2.1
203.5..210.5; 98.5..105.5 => 0.7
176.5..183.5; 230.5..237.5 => 0.3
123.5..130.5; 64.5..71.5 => 1.9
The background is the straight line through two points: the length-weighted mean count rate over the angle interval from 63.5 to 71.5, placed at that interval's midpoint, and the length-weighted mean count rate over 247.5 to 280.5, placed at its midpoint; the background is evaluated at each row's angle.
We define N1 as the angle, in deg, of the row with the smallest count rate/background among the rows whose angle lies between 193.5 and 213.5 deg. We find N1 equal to 199 deg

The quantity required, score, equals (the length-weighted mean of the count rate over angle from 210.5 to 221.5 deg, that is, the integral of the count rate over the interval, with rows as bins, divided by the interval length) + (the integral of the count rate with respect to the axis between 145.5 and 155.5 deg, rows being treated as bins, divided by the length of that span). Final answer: 14.5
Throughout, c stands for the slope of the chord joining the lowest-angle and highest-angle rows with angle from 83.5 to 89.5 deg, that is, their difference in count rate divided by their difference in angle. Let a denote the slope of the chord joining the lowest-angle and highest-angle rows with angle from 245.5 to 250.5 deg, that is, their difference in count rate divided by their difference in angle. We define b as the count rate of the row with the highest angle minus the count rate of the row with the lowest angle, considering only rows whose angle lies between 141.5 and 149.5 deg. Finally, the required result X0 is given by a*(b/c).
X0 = 0.14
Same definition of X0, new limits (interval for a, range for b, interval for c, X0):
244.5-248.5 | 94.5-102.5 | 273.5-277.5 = -0.17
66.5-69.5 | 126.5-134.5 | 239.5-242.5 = -0.02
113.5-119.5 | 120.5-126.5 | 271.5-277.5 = -0.84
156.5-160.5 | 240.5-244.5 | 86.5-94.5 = -0.08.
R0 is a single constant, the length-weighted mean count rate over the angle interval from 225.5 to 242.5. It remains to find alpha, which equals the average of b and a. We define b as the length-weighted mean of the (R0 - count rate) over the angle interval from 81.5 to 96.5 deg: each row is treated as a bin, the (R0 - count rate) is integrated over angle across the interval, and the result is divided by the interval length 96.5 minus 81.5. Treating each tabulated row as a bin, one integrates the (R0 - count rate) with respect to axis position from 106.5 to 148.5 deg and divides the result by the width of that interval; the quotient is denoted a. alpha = -0.89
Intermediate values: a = -0.8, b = -1.01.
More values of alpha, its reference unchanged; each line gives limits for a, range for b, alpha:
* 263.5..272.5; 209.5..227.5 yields 0.02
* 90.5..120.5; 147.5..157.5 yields -0.26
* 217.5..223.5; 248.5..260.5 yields -0.07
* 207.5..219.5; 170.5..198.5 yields -0.05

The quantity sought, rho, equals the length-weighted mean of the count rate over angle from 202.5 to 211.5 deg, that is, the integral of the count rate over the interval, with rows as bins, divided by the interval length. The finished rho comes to 7.12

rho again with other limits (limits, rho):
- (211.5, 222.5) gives 7.36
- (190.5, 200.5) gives 6.92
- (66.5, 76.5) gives 8.17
